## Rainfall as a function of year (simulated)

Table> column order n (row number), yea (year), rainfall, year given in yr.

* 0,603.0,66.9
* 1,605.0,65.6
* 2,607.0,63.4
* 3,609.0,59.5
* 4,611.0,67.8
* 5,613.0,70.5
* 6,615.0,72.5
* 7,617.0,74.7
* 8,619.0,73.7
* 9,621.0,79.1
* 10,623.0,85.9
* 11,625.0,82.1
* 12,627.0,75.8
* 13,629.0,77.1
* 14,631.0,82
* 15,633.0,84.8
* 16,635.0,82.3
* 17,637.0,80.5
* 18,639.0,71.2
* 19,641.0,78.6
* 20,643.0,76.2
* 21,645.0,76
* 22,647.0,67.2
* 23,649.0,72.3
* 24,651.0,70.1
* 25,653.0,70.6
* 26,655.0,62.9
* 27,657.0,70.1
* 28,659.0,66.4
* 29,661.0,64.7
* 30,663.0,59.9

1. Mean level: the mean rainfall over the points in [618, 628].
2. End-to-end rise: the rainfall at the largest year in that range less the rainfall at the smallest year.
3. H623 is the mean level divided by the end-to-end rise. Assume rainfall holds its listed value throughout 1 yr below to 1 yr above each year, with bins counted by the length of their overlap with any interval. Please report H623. 38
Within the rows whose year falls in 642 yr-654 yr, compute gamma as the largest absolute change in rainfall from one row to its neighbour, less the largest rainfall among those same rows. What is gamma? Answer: -67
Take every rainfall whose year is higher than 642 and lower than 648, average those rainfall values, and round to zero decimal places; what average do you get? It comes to 73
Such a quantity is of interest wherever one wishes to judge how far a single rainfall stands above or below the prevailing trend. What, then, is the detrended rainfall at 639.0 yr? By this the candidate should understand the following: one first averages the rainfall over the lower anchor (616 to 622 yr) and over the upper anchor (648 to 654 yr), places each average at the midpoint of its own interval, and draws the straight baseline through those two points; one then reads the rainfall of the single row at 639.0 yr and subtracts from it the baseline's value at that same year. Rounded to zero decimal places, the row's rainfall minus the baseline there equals -2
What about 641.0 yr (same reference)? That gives 6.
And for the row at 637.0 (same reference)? 7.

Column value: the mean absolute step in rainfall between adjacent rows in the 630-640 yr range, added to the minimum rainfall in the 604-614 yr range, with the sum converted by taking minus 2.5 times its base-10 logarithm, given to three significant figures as -4.51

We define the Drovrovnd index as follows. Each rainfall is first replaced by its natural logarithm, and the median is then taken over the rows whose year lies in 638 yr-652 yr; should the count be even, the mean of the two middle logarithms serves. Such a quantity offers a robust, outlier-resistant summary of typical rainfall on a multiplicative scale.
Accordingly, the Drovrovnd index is 4.281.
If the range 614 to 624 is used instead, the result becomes 4.313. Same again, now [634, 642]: 4.376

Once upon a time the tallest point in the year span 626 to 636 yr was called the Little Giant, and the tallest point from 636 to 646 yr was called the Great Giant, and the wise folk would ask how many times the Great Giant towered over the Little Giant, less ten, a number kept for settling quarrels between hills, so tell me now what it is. -9.05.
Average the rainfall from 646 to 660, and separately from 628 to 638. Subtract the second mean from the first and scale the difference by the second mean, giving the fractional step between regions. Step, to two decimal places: -0.16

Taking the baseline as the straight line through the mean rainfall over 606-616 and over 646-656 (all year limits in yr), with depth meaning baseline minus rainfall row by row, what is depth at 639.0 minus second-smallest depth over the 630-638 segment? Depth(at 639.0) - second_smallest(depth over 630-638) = 11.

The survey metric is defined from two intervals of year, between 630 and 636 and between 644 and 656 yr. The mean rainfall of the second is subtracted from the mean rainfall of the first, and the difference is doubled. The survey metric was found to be 26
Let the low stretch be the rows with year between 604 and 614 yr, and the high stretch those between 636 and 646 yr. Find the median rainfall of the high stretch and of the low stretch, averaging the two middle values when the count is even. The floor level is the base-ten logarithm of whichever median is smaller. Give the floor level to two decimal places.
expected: 1.82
